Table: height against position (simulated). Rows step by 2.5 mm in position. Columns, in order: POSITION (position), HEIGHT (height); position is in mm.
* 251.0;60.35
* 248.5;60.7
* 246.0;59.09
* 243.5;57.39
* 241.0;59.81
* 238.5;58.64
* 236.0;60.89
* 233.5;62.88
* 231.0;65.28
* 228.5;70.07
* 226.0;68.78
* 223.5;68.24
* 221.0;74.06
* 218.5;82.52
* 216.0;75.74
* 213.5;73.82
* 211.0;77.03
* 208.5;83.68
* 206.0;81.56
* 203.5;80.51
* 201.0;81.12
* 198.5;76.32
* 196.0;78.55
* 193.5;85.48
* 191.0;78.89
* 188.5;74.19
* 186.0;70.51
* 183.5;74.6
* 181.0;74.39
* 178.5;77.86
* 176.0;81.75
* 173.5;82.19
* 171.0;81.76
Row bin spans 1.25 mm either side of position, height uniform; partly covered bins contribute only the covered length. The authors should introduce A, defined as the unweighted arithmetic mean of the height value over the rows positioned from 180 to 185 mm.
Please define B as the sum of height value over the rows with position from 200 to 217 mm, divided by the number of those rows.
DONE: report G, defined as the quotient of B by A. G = 1.06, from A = 74.5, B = 79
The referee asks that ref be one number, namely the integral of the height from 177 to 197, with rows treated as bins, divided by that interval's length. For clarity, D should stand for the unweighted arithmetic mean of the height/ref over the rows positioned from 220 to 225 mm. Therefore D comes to 0.93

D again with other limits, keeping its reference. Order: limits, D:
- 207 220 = 1.02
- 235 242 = 0.78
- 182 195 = 1.00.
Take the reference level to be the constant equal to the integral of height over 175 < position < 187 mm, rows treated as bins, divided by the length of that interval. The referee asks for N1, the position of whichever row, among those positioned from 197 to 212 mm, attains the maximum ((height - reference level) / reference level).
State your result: 208.5 mm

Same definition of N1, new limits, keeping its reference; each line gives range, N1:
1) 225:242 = 228.5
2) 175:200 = 193.5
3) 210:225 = 218.5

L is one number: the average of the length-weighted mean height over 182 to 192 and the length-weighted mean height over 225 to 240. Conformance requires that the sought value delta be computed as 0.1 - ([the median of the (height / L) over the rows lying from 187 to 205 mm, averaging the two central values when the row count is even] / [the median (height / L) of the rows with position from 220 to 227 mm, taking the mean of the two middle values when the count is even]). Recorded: -1.05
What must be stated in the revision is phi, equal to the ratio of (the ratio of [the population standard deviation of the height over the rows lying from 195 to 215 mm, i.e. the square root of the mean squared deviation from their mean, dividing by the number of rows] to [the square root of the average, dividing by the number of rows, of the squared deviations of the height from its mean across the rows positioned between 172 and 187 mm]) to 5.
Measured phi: 0.14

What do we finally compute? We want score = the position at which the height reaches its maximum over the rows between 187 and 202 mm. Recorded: 193.5 mm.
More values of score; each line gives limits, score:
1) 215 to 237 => 218.5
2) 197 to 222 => 208.5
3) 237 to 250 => 248.5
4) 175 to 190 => 176.0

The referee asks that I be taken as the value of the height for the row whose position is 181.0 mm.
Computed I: 74.39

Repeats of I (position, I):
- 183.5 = 74.6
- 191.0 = 78.89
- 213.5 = 73.82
